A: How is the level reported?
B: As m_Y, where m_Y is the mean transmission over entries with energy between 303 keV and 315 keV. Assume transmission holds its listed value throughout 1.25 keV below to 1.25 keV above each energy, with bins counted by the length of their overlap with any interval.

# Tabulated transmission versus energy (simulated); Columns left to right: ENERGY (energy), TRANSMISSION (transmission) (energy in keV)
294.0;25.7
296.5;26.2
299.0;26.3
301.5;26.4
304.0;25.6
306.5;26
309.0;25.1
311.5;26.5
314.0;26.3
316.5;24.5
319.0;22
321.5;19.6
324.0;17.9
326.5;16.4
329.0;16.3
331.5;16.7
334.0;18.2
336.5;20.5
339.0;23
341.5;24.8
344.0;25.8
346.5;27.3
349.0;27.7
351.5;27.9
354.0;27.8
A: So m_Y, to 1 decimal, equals 25.9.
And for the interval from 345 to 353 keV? 27.6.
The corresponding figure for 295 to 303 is 26.3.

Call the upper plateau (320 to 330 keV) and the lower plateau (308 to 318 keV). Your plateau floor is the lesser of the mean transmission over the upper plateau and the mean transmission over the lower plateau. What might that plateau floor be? 18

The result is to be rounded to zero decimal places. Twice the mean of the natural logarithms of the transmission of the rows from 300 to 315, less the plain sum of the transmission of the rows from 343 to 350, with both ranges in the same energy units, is -74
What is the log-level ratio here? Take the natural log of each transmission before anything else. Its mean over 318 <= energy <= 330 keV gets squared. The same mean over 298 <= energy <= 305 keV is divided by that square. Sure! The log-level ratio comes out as 0.39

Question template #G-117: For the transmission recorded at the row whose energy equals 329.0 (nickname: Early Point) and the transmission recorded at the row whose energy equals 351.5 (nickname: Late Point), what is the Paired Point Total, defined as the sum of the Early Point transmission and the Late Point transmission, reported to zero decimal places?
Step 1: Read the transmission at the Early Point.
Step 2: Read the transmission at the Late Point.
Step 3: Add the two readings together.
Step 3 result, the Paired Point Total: 44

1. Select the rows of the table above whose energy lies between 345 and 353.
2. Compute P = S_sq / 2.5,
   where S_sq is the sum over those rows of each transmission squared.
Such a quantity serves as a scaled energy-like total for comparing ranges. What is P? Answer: 916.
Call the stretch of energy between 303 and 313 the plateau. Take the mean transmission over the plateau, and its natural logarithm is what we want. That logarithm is 3.25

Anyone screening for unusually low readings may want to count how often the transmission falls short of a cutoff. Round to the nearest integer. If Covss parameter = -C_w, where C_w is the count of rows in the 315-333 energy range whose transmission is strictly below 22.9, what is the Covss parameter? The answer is -6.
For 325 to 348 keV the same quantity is -5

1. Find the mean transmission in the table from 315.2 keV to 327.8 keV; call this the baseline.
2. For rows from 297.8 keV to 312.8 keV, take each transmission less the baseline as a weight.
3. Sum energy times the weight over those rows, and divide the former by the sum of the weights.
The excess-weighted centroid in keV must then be 305.2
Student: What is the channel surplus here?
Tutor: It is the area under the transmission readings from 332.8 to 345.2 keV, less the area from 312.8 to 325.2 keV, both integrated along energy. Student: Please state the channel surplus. 5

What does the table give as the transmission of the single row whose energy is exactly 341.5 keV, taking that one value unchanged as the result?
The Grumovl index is 24.8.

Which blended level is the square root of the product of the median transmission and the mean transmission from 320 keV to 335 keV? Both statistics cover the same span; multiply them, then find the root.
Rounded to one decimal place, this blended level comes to 17.4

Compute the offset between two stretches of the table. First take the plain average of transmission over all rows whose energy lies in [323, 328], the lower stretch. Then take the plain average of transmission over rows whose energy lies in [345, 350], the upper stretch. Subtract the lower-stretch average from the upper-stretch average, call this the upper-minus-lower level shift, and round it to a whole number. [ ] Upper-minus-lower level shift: 10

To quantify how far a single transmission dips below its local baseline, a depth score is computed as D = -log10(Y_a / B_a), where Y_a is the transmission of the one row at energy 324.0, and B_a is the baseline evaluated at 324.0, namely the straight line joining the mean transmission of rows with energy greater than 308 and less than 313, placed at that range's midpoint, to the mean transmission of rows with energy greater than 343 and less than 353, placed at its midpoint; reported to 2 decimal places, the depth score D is 0.17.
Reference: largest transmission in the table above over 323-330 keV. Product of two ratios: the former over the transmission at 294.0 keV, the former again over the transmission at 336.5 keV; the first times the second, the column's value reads 0.61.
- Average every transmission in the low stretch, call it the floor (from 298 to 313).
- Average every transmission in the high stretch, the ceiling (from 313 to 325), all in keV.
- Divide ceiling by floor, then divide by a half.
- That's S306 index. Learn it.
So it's 1.7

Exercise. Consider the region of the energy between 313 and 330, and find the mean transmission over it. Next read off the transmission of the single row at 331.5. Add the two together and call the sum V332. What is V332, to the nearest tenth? 37.1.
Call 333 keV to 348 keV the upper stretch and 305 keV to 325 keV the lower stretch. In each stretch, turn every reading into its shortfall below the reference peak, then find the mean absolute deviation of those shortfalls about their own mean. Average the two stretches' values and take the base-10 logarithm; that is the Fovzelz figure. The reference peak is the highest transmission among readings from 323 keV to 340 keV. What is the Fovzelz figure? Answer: 0.4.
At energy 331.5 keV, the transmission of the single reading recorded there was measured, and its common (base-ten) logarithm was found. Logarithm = 1.22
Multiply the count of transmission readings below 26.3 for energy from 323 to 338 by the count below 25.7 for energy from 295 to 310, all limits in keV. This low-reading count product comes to 12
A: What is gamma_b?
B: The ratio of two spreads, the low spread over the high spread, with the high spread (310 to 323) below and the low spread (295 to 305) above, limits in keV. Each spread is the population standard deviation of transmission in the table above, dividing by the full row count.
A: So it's 0.12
